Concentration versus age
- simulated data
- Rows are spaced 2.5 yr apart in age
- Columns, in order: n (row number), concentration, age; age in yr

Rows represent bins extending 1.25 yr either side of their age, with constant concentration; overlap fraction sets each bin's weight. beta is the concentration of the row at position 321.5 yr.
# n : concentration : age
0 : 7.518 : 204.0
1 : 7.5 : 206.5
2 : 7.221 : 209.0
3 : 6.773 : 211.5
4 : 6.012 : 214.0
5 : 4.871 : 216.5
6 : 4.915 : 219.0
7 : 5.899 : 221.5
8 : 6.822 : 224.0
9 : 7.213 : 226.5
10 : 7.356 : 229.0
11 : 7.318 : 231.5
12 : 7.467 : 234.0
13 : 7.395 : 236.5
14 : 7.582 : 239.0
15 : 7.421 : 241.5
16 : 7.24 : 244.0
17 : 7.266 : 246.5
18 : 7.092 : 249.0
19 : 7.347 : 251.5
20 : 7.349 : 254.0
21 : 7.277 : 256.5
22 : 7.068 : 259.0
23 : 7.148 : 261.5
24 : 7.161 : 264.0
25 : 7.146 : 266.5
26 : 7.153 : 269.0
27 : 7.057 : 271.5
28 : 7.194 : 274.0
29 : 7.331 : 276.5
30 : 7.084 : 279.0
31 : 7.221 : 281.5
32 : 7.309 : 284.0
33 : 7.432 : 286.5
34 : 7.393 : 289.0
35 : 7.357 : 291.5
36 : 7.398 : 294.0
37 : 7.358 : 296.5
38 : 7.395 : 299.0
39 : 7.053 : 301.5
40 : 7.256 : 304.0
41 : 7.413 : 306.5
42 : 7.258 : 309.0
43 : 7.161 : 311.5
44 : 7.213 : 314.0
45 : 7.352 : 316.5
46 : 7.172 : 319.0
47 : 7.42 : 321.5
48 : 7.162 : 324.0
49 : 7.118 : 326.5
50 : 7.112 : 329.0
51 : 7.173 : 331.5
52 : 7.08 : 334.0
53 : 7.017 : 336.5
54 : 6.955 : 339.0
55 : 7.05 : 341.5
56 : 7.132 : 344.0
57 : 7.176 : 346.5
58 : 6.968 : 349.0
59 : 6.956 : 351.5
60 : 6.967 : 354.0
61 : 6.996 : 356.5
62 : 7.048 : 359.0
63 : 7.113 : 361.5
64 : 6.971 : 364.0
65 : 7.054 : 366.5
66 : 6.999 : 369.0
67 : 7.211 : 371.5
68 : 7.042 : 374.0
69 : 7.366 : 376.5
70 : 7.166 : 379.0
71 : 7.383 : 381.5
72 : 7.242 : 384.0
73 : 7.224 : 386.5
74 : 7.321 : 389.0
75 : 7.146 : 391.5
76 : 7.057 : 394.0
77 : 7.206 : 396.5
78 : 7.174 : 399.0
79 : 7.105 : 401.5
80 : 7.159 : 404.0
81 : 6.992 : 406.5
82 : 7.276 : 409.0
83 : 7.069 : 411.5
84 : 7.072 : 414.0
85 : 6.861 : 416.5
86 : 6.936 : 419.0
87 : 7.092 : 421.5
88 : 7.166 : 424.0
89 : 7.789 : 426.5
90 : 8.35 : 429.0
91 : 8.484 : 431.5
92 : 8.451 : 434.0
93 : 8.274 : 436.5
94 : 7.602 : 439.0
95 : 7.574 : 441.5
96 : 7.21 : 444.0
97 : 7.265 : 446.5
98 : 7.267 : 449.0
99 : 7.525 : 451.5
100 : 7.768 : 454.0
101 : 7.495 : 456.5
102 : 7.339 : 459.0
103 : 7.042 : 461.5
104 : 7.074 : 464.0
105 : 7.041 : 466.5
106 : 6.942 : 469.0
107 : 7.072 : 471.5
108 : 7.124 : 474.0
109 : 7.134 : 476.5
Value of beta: 7.42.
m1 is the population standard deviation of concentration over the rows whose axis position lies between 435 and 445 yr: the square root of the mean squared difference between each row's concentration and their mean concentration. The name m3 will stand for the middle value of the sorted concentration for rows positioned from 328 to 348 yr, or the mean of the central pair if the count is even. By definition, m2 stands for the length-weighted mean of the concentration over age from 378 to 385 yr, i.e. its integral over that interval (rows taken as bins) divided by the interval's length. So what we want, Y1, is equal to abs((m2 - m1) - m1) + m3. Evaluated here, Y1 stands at 13.6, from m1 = 0.38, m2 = 7.27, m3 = 7.10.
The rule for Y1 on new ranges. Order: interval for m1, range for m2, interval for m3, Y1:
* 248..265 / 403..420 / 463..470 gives 13.9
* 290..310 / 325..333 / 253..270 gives 14.1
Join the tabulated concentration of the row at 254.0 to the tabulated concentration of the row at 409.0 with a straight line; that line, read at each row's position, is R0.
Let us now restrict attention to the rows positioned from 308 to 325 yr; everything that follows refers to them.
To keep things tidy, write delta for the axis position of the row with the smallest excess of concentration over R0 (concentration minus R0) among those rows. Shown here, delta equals 311.5 yr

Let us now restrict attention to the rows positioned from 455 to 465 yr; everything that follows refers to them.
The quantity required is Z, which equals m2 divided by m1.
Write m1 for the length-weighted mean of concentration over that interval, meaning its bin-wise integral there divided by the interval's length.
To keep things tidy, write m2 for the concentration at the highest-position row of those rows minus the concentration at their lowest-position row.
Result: -0.06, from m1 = 7.3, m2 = -0.4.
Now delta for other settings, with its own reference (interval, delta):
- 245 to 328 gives 271.5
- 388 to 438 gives 416.5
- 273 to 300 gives 279.0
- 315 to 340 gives 339.0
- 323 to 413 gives 339.0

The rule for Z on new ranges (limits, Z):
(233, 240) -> 0.02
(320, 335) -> -0.05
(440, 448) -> -0.04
